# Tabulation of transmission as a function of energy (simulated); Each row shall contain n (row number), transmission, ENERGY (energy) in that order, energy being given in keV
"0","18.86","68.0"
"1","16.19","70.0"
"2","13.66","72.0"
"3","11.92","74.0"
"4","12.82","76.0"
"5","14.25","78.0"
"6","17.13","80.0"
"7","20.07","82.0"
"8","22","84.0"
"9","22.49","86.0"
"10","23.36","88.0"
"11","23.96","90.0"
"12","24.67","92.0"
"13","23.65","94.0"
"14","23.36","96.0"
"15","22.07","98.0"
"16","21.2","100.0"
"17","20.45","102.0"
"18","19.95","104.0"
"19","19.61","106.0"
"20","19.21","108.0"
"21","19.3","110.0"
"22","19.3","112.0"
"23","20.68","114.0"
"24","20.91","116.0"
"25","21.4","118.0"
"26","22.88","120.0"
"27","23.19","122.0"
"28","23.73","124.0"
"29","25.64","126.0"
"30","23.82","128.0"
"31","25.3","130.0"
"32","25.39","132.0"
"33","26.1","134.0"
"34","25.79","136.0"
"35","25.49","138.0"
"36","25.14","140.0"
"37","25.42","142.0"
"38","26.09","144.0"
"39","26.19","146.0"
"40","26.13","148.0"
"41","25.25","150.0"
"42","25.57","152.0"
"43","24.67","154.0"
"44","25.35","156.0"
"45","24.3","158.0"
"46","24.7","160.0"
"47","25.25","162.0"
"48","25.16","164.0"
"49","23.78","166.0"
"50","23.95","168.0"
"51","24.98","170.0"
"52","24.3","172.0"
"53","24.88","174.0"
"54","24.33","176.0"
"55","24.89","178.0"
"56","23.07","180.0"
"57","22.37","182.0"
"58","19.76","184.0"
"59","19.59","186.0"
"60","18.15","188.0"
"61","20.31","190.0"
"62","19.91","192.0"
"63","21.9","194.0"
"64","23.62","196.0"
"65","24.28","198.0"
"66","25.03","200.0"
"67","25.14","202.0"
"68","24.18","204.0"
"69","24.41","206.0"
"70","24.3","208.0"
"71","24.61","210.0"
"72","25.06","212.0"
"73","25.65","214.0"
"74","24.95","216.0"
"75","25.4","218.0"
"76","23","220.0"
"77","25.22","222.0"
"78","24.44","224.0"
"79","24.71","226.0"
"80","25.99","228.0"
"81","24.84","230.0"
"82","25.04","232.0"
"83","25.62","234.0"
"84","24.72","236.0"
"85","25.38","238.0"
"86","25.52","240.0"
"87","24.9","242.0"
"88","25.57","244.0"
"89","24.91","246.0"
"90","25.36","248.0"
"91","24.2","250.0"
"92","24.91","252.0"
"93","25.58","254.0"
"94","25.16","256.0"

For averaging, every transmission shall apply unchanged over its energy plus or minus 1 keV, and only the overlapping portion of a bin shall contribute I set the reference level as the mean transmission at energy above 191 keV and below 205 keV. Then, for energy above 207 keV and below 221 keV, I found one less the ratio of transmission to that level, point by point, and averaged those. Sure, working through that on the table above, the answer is -0.054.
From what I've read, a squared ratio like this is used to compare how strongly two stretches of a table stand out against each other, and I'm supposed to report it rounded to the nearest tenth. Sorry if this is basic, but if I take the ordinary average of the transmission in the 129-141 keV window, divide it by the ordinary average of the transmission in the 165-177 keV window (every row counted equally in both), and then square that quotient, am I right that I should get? 1.1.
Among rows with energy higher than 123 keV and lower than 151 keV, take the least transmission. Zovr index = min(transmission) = 23.73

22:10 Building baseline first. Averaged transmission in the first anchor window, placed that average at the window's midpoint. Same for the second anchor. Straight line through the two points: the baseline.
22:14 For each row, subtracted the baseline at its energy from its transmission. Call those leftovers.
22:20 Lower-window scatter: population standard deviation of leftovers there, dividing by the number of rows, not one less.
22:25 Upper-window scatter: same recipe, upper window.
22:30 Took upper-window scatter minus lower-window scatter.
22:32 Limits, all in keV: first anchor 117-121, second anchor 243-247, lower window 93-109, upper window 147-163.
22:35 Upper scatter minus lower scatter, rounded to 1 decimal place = -1.1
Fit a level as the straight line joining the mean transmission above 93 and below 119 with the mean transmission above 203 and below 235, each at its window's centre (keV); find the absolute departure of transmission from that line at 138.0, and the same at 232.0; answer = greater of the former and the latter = 3.5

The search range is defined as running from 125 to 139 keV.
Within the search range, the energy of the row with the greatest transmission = 134.0 keV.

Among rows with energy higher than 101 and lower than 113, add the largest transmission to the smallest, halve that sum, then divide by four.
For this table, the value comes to 5.0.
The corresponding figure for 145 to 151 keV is 6.4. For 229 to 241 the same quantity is 6.3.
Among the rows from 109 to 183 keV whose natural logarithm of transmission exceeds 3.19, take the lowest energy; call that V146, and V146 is 126.0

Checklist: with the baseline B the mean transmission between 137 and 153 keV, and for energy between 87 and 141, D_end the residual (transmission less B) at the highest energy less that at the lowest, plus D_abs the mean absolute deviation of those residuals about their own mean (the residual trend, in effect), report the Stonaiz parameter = 3.8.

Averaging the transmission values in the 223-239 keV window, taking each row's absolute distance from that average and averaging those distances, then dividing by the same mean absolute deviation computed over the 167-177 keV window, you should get 1.2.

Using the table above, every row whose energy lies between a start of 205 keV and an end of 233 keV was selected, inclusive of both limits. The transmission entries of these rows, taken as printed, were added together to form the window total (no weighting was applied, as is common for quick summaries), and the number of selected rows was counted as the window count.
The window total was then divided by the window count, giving 24.8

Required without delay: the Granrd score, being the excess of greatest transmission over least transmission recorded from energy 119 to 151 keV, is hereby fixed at 3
